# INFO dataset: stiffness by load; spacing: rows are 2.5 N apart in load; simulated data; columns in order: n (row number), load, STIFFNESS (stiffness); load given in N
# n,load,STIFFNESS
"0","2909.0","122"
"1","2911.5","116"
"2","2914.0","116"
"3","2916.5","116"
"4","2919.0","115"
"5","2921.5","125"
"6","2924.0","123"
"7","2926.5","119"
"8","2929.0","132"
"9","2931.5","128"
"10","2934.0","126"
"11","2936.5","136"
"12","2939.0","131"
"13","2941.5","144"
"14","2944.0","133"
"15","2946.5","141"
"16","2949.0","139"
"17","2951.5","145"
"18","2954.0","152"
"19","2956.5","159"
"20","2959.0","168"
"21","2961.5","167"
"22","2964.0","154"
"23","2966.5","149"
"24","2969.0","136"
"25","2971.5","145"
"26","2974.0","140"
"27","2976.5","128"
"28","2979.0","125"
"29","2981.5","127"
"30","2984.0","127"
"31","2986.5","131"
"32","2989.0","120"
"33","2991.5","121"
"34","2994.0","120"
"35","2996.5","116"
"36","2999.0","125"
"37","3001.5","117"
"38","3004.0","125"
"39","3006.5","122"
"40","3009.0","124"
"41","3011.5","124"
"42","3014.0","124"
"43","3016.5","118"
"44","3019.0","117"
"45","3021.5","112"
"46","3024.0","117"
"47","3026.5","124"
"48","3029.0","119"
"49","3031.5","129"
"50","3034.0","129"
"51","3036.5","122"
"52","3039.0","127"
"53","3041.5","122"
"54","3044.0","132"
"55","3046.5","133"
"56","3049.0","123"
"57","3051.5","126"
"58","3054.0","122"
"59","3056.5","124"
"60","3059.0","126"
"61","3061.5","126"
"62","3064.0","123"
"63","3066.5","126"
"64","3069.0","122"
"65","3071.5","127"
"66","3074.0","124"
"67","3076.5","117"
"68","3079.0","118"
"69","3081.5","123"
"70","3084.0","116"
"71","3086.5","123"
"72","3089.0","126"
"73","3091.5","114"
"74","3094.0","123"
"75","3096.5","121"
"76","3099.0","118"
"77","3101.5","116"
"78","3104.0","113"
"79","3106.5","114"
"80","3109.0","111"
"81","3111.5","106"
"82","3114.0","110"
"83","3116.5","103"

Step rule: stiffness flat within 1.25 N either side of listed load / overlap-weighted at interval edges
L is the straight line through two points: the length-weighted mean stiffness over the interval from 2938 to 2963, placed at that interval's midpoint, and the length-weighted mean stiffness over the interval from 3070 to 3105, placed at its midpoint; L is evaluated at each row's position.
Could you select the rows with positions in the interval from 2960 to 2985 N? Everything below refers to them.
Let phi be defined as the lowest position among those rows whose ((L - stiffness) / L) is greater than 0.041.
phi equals 2969.0 N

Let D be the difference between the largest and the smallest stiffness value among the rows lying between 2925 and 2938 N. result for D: 17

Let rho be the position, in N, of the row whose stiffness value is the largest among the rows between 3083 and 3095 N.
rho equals 3089.0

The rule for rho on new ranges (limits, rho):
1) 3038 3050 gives 3046.5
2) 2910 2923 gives 2921.5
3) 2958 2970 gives 2959.0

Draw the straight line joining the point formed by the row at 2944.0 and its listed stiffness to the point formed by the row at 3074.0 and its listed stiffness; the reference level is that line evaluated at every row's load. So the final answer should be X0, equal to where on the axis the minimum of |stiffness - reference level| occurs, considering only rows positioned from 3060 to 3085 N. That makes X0 3074.0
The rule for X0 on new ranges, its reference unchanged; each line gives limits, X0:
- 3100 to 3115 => 3101.5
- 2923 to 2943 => 2929.0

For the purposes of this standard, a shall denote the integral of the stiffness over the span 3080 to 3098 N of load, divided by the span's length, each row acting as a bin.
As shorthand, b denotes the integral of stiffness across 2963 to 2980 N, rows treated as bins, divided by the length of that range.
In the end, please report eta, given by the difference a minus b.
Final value -19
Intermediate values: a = 121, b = 140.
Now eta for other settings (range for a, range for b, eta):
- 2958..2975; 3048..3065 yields 27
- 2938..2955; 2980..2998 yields 17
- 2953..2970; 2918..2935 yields 31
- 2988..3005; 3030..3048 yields -7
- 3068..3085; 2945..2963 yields -32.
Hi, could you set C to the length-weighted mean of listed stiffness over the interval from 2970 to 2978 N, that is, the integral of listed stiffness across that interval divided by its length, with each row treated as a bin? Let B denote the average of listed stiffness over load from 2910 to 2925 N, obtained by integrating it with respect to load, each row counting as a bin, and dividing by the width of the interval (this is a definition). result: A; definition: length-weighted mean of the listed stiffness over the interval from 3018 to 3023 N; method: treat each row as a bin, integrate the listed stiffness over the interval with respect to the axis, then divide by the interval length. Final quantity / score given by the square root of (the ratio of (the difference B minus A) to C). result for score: 0.17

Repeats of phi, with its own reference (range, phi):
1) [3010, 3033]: 3011.5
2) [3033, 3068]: 3036.5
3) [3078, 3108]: 3091.5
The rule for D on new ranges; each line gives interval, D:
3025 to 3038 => 10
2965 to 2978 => 21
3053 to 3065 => 4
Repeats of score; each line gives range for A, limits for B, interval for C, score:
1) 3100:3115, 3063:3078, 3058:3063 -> 0.30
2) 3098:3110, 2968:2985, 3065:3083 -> 0.39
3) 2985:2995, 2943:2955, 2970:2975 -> 0.36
